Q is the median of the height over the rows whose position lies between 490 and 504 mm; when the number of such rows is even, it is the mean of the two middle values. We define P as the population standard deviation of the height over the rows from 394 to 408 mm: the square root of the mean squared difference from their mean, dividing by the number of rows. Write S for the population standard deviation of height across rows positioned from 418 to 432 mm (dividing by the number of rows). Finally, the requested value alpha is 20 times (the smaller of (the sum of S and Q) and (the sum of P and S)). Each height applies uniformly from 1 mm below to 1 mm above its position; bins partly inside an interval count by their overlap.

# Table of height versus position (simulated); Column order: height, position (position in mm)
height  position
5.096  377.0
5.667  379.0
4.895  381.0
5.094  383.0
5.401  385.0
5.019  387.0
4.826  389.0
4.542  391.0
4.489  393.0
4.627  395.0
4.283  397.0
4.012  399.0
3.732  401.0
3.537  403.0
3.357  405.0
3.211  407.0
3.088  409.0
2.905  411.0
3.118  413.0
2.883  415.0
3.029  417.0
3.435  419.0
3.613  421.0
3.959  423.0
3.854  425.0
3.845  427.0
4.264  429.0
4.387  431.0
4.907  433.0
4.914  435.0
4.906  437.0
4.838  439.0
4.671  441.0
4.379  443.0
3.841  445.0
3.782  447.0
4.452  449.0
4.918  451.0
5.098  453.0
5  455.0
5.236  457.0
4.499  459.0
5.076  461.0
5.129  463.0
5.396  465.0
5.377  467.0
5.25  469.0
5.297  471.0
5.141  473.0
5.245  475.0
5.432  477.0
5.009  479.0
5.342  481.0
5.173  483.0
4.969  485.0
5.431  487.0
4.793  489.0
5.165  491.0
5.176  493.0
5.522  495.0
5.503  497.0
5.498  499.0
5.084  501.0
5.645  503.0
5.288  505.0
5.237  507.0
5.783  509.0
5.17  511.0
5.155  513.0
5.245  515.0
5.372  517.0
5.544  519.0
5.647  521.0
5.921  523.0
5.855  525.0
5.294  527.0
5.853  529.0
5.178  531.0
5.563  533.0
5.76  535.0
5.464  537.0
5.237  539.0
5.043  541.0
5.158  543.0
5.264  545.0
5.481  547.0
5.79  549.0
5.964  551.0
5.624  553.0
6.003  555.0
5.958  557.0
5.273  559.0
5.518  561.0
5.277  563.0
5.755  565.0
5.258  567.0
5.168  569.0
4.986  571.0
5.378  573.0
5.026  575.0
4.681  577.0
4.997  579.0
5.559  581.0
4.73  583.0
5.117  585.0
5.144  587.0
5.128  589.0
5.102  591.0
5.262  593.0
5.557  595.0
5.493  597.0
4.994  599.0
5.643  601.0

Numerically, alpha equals 16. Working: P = 0.47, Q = 5.50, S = 0.31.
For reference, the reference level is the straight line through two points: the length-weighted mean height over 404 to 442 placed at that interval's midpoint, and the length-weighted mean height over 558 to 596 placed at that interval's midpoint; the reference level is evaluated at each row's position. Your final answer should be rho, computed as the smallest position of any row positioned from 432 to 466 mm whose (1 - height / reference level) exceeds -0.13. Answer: 443.0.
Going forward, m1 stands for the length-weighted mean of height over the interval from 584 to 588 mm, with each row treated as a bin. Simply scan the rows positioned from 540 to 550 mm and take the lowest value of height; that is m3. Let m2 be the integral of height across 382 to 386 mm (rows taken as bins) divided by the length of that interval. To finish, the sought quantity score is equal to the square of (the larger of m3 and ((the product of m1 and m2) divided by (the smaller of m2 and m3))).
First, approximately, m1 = 5.1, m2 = 5.25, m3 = 5.043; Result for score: 29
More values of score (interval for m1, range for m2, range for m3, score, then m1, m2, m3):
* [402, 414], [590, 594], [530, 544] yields 25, 3.2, 5.18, 5.043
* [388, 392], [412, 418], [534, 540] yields 27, 4.7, 3.01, 5.237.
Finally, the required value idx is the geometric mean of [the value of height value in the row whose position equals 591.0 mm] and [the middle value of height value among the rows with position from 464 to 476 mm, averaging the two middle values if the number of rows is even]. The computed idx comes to 5.2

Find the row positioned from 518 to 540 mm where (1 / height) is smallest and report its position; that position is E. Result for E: 523.0 mm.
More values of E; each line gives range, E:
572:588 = 581.0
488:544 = 523.0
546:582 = 555.0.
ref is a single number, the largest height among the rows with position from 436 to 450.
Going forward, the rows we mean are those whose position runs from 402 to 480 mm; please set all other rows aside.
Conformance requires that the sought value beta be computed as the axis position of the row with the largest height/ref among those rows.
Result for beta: 477.0 mm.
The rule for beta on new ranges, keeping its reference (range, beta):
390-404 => 395.0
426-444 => 435.0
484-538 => 523.0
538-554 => 551.0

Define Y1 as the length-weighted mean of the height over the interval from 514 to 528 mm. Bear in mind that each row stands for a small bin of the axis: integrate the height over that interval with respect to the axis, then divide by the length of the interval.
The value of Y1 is 5.6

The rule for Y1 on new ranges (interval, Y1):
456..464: 5.0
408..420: 3.1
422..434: 4.2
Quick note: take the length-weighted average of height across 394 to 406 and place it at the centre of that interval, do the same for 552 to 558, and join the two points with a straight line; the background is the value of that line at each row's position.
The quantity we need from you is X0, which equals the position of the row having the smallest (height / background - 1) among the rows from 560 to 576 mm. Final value 575.0 mm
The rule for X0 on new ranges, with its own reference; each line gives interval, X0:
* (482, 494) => 489.0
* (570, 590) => 583.0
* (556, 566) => 563.0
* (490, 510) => 501.0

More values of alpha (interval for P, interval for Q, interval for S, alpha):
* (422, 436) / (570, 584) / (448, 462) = 14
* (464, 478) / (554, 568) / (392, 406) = 11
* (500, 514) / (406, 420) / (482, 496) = 10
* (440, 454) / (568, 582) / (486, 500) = 14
